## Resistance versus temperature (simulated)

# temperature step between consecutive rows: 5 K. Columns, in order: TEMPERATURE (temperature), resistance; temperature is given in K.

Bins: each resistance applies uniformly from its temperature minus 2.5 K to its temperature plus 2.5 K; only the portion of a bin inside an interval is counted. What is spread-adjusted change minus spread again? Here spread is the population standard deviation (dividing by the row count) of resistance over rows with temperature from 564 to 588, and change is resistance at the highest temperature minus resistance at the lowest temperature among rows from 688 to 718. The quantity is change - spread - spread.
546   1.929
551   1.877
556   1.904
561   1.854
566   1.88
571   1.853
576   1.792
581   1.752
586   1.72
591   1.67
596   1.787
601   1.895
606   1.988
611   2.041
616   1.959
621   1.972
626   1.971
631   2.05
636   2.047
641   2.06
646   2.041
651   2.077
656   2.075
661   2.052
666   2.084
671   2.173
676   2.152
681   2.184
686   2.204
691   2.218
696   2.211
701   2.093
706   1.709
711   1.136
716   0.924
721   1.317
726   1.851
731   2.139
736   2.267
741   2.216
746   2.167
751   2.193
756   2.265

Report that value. -1.4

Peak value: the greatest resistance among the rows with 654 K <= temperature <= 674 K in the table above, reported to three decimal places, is 2.173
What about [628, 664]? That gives 2.077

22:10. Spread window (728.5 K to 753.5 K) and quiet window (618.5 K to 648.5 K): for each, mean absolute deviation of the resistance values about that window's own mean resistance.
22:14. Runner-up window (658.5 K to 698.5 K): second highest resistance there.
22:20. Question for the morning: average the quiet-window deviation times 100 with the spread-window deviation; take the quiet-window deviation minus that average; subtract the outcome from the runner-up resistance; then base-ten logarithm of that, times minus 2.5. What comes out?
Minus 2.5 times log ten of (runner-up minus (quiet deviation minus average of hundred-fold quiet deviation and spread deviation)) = -1.49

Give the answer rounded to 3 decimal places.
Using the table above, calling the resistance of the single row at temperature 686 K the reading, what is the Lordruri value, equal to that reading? 2.204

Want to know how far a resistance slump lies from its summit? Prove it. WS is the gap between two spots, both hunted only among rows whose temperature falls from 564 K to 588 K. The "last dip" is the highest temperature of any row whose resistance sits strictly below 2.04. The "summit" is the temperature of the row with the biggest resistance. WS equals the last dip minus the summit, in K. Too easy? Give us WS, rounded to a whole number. 20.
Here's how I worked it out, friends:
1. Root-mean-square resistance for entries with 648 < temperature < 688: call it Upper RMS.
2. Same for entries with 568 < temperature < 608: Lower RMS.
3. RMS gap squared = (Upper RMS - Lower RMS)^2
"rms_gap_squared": 0.10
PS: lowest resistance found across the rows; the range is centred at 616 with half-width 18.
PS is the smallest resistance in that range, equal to 1.895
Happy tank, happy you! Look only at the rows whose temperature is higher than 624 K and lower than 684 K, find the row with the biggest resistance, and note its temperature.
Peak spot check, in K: 681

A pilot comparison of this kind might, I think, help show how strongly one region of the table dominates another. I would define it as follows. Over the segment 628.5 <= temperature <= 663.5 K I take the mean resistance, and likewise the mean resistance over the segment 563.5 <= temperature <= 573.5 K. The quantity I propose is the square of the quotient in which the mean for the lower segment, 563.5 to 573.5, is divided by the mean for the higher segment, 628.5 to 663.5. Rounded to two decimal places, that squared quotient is 0.82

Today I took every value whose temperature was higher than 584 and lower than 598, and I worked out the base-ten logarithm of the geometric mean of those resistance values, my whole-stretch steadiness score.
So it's 0.237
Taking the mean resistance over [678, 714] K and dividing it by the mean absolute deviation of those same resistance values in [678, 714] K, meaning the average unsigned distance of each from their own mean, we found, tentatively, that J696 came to 6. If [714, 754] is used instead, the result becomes 5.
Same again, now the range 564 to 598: 32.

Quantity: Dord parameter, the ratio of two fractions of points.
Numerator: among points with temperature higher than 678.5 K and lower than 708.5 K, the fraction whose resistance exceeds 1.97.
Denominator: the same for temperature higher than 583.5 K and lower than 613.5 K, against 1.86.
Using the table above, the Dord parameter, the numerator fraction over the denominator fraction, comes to 1.7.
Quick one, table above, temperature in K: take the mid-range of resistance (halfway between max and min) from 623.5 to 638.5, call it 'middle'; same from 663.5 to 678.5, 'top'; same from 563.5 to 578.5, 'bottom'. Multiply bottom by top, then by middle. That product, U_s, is 7.86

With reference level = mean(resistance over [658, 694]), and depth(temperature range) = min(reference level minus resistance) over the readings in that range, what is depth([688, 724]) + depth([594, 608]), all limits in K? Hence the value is 0.10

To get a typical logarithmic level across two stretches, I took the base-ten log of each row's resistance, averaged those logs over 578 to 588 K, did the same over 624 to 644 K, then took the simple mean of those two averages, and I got 0.274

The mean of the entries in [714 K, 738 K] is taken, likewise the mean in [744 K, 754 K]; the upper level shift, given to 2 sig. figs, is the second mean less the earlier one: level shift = 0.48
